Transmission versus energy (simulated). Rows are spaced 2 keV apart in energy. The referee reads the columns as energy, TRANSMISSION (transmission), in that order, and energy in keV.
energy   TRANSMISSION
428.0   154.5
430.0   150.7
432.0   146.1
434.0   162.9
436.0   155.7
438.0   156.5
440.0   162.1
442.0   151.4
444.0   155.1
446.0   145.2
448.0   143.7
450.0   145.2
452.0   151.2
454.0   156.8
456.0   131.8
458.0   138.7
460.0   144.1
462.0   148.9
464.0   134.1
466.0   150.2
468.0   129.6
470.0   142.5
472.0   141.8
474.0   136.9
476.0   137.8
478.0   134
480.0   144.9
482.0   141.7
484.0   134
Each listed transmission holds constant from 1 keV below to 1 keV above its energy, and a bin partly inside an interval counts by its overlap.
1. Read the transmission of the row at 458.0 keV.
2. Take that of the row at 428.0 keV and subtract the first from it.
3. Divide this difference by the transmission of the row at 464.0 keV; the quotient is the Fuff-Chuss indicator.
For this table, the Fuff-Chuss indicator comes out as 0.12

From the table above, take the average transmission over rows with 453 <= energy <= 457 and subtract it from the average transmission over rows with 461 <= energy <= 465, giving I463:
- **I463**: -2.8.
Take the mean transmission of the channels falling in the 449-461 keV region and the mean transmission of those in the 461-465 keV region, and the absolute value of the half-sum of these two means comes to 143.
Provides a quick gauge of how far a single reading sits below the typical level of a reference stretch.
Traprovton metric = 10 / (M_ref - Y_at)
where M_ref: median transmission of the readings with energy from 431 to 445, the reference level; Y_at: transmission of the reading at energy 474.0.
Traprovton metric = 0.53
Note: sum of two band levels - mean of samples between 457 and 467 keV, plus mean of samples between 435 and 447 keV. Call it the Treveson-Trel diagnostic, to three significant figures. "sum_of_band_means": 298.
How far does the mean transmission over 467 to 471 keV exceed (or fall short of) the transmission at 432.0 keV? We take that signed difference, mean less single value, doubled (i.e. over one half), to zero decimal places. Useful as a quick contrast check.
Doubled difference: -20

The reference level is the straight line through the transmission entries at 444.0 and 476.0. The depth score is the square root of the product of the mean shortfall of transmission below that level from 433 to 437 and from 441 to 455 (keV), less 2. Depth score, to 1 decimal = -0.6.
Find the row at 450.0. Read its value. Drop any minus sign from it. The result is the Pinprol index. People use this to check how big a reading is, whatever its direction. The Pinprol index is 145.2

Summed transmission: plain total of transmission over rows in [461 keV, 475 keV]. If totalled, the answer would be 984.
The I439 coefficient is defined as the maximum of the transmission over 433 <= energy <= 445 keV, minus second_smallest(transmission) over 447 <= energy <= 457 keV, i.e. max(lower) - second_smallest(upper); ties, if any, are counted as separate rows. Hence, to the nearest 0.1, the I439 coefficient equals 19.2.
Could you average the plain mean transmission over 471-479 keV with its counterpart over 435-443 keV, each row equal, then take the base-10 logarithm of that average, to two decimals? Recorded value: 2.17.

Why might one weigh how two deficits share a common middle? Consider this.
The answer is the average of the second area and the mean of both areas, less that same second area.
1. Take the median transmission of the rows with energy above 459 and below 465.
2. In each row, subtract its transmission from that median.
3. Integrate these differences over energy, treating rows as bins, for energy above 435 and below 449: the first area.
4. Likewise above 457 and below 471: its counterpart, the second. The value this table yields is -41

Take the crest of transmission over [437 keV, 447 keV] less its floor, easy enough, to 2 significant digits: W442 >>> 17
